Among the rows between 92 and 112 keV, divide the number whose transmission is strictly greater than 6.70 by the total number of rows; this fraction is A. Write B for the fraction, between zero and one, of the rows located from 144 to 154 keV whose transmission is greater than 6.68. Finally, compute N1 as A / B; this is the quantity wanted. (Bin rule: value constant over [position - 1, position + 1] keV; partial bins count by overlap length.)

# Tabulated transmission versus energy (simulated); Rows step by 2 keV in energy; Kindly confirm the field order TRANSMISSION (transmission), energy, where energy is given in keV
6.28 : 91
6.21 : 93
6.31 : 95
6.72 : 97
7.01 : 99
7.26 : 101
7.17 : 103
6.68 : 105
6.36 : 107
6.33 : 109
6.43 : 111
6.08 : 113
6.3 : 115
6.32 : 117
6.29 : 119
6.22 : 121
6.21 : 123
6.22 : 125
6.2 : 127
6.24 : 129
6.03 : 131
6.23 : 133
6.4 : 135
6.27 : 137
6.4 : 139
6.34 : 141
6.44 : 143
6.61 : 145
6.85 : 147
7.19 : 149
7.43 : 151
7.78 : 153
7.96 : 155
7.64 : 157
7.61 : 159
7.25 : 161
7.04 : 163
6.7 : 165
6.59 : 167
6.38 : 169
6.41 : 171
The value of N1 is 0.50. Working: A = 0.40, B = 0.80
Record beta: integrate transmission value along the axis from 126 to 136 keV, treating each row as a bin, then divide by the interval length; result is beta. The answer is 6.2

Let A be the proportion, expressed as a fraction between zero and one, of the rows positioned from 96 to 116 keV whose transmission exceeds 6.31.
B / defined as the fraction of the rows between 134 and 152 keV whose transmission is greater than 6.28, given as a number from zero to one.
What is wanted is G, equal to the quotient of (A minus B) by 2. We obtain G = 0.0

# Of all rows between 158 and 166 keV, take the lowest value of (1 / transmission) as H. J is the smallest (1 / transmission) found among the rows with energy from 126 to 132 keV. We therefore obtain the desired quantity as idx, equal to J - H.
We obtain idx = 0.03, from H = 0.131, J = 0.160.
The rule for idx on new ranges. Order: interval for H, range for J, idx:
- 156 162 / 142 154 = 0.00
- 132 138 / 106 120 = 0.00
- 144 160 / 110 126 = 0.03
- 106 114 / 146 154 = -0.03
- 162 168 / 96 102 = 0.00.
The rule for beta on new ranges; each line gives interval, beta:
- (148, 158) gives 7.6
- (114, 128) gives 6.3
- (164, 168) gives 6.6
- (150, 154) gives 7.6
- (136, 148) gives 6.5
